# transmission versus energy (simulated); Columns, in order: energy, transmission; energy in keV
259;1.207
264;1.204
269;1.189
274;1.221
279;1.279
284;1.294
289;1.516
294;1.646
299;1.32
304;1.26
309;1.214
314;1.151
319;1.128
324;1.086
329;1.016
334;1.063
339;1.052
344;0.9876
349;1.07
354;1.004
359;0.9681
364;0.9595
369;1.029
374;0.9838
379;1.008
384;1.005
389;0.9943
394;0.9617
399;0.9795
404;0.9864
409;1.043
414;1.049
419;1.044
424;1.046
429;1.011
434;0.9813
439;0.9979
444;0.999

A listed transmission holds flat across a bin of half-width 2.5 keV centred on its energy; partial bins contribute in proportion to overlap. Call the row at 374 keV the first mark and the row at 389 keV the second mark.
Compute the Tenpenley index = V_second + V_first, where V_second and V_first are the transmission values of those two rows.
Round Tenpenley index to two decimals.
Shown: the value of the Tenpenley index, 1.98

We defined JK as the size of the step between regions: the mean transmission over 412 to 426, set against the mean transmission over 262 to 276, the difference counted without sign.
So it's 0.16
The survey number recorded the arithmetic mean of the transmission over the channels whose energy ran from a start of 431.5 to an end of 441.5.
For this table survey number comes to 0.99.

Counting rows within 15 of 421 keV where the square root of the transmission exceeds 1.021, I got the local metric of 4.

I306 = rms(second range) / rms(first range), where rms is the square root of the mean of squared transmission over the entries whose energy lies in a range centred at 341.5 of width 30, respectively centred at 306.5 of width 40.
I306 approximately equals 0.79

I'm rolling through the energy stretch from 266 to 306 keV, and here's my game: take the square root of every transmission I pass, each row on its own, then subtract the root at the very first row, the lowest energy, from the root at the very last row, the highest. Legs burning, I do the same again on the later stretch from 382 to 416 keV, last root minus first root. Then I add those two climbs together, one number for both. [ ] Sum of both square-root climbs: 0.05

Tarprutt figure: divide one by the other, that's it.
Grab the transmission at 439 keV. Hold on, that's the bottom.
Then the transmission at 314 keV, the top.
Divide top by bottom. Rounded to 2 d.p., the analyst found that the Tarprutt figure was 1.15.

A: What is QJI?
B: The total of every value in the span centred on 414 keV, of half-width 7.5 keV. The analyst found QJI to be 3.14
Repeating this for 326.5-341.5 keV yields 3.13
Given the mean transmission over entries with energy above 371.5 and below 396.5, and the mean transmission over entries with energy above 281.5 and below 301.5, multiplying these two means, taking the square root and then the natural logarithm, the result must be 0.18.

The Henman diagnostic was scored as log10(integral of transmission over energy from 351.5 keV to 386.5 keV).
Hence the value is 1.541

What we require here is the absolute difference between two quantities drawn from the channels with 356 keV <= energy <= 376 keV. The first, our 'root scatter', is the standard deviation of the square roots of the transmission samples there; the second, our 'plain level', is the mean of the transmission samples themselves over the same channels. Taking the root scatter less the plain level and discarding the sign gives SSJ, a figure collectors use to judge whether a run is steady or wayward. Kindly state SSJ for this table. 0.97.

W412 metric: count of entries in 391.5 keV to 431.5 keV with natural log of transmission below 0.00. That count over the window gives 3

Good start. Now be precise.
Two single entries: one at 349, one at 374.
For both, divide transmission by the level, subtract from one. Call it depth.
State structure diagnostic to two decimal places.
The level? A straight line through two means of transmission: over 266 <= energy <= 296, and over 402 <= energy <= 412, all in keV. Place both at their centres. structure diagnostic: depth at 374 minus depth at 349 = 0.02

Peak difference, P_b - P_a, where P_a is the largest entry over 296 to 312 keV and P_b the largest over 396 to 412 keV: -0.28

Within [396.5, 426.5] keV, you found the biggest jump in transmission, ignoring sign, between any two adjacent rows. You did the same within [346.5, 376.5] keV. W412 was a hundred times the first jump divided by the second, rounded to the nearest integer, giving 81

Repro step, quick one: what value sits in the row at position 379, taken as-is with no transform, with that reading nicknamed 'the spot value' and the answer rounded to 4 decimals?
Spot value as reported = 1.0080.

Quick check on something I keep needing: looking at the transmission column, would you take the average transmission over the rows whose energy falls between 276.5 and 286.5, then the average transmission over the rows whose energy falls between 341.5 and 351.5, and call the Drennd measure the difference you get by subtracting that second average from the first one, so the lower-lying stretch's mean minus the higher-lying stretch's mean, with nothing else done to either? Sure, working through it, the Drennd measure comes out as 0.26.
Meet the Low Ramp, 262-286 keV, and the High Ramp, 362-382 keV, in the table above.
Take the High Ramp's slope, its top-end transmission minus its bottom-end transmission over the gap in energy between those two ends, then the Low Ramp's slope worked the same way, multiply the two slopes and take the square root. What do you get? 0.0038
